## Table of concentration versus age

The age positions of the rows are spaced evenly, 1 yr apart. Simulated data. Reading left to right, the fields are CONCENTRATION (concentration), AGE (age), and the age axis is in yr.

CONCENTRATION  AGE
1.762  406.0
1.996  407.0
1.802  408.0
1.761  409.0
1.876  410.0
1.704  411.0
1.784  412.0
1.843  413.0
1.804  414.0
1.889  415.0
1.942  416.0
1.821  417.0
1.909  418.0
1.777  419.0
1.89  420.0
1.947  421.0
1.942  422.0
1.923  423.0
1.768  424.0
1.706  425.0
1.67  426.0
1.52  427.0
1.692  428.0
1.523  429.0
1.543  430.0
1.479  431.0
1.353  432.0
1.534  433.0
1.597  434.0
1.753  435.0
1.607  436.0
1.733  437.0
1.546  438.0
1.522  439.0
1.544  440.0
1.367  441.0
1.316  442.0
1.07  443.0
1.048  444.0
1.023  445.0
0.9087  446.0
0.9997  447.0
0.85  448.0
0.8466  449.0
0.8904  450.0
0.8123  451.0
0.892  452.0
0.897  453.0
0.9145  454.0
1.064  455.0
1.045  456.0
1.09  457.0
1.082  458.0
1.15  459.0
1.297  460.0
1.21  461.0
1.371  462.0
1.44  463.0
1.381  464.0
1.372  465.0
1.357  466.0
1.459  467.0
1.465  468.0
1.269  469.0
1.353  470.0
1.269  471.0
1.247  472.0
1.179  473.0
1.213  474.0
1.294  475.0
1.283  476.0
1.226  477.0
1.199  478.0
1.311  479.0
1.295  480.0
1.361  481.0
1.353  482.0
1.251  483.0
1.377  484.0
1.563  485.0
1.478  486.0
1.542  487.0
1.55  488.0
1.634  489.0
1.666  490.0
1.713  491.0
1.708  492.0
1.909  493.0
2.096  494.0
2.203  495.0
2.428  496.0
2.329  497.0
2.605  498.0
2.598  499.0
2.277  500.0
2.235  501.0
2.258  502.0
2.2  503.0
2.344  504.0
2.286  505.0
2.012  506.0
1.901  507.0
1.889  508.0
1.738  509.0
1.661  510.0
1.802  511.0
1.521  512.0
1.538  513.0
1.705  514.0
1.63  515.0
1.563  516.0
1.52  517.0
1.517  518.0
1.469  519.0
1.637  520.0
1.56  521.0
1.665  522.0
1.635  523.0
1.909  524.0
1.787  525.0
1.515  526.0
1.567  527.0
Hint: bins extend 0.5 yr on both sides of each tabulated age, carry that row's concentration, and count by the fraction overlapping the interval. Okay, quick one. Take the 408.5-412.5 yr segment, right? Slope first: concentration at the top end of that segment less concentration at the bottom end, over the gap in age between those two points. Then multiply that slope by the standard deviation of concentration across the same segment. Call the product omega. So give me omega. 0.0005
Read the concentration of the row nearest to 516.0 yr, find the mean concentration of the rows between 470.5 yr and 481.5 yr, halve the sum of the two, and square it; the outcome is 2.0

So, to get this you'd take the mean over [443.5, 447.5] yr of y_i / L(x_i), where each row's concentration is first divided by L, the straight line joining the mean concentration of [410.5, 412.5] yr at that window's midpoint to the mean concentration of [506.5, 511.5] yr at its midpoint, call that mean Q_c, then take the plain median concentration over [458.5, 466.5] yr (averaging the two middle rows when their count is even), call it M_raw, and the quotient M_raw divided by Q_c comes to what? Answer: 2.4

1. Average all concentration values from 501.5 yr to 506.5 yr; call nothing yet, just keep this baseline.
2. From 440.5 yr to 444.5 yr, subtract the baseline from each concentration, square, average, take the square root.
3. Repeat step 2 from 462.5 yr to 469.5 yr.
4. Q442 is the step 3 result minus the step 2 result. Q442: -0.20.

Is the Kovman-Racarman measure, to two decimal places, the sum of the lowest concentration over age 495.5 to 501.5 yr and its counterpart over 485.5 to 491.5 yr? 3.71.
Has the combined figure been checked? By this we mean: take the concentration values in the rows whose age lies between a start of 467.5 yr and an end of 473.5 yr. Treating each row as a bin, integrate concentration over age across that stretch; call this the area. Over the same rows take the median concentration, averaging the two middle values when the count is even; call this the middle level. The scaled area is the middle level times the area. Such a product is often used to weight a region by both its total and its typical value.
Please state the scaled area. 9.9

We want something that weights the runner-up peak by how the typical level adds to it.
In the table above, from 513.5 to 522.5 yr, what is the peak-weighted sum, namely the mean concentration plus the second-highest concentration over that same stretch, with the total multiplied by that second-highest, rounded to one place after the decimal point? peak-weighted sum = 5.4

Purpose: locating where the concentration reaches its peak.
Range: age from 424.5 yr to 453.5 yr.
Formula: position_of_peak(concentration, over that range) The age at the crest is 435.0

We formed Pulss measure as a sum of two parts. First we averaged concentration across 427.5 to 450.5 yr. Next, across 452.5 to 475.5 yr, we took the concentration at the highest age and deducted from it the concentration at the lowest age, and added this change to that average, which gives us 1.7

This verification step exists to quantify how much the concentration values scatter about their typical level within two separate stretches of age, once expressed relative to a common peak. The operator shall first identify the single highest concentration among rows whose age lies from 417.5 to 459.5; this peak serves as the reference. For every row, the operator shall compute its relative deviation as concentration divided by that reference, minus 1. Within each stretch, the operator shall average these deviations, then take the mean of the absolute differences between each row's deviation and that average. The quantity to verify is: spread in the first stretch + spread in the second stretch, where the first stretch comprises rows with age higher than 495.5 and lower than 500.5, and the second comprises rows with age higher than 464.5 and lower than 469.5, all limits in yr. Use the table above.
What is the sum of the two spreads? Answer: 0.095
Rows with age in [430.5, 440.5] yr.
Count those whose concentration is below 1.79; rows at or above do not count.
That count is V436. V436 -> 10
